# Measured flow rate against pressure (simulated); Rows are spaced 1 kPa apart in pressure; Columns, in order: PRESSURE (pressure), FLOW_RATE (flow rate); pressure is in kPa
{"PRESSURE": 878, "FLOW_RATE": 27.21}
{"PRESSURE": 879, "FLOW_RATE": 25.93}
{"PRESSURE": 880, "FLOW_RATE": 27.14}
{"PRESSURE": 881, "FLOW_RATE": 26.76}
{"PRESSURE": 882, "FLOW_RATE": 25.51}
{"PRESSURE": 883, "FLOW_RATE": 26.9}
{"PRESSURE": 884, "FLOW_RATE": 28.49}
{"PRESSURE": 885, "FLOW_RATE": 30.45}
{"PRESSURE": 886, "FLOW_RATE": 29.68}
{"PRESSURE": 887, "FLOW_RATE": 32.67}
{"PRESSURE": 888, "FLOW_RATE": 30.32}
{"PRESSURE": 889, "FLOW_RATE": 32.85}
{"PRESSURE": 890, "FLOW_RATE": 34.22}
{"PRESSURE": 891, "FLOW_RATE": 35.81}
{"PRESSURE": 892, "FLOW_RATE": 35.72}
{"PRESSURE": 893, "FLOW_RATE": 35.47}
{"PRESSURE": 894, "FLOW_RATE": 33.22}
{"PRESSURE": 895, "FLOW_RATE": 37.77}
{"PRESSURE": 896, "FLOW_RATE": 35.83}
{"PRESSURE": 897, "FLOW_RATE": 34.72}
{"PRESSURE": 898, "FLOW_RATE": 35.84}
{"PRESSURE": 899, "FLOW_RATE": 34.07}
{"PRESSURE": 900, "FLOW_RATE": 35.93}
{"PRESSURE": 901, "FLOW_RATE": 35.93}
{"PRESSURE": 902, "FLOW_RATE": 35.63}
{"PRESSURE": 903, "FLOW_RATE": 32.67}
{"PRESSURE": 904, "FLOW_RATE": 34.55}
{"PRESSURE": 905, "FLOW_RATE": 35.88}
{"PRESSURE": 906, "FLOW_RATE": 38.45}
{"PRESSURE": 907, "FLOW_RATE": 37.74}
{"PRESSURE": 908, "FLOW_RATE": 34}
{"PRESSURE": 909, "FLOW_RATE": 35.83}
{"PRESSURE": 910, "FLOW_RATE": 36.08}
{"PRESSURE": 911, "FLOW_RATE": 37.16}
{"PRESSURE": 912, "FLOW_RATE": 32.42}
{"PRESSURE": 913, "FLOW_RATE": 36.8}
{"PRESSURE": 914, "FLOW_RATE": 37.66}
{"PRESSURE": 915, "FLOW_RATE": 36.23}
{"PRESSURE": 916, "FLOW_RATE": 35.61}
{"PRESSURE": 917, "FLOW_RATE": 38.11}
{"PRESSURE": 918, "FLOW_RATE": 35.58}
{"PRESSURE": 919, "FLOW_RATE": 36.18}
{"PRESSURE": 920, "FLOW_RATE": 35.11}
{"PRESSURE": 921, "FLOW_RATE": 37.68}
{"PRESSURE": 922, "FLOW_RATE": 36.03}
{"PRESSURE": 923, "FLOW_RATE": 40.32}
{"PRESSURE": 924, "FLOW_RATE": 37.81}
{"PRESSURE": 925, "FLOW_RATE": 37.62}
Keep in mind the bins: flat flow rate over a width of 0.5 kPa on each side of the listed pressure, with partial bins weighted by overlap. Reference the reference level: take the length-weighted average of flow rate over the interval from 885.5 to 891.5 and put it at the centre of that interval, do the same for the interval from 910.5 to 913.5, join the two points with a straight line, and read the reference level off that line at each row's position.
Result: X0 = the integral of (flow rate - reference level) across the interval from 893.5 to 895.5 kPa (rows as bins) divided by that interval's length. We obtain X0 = 2.2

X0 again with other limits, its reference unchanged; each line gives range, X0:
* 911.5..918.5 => 0.2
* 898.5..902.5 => 1.3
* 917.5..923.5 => 0.3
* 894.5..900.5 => 2.0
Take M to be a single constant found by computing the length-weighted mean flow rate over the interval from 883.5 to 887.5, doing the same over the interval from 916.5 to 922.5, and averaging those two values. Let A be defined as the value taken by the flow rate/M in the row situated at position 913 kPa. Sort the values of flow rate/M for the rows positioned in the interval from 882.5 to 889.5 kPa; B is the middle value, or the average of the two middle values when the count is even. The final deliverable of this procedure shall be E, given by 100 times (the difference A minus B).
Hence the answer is 19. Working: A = 1.10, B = 0.91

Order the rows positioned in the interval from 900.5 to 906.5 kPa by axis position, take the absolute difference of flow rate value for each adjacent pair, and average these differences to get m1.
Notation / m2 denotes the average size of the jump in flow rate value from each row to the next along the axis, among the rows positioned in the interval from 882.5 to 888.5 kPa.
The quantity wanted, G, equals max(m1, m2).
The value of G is 1.93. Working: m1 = 1.81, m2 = 1.9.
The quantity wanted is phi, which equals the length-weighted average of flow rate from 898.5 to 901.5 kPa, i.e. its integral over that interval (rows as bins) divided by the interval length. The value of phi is 35.3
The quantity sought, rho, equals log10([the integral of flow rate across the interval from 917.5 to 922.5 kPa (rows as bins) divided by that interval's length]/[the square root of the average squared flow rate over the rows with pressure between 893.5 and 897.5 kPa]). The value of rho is 0.008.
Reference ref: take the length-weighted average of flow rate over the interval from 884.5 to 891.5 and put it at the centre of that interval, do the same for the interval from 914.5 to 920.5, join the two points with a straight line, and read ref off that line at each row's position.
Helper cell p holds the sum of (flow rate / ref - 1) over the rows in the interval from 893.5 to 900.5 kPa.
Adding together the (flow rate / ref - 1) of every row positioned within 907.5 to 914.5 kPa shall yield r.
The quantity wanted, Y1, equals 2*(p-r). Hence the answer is 0.6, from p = 0.39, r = 0.08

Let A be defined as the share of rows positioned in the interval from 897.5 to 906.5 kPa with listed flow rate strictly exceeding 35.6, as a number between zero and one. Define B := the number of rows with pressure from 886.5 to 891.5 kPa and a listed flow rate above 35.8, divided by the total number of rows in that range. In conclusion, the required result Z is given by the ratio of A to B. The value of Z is 3.3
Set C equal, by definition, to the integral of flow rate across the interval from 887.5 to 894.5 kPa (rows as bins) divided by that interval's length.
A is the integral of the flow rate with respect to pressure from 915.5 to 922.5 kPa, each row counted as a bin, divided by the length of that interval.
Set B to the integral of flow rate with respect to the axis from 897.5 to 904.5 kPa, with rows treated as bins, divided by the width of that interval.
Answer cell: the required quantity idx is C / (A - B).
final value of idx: 25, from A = 36.3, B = 34.9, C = 33.94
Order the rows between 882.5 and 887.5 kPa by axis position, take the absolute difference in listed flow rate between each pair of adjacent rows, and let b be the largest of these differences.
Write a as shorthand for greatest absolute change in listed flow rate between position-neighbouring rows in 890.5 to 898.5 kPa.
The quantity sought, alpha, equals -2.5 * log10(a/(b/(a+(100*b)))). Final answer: -6.66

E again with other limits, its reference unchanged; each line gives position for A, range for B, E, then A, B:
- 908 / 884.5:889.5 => 11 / 1.02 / 0.91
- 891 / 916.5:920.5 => 0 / 1.07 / 1.07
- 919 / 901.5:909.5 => 1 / 1.08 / 1.07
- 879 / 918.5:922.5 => -30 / 0.78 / 1.08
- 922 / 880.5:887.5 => 23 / 1.08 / 0.85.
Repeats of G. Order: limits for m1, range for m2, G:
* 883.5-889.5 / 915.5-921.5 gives 2.12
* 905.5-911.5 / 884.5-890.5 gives 2.00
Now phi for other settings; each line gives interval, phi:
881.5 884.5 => 27.0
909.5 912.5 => 35.2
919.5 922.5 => 36.3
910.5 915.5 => 36.1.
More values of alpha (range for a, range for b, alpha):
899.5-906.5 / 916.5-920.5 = -6.19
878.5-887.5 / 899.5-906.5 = -6.20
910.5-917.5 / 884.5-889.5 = -6.71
